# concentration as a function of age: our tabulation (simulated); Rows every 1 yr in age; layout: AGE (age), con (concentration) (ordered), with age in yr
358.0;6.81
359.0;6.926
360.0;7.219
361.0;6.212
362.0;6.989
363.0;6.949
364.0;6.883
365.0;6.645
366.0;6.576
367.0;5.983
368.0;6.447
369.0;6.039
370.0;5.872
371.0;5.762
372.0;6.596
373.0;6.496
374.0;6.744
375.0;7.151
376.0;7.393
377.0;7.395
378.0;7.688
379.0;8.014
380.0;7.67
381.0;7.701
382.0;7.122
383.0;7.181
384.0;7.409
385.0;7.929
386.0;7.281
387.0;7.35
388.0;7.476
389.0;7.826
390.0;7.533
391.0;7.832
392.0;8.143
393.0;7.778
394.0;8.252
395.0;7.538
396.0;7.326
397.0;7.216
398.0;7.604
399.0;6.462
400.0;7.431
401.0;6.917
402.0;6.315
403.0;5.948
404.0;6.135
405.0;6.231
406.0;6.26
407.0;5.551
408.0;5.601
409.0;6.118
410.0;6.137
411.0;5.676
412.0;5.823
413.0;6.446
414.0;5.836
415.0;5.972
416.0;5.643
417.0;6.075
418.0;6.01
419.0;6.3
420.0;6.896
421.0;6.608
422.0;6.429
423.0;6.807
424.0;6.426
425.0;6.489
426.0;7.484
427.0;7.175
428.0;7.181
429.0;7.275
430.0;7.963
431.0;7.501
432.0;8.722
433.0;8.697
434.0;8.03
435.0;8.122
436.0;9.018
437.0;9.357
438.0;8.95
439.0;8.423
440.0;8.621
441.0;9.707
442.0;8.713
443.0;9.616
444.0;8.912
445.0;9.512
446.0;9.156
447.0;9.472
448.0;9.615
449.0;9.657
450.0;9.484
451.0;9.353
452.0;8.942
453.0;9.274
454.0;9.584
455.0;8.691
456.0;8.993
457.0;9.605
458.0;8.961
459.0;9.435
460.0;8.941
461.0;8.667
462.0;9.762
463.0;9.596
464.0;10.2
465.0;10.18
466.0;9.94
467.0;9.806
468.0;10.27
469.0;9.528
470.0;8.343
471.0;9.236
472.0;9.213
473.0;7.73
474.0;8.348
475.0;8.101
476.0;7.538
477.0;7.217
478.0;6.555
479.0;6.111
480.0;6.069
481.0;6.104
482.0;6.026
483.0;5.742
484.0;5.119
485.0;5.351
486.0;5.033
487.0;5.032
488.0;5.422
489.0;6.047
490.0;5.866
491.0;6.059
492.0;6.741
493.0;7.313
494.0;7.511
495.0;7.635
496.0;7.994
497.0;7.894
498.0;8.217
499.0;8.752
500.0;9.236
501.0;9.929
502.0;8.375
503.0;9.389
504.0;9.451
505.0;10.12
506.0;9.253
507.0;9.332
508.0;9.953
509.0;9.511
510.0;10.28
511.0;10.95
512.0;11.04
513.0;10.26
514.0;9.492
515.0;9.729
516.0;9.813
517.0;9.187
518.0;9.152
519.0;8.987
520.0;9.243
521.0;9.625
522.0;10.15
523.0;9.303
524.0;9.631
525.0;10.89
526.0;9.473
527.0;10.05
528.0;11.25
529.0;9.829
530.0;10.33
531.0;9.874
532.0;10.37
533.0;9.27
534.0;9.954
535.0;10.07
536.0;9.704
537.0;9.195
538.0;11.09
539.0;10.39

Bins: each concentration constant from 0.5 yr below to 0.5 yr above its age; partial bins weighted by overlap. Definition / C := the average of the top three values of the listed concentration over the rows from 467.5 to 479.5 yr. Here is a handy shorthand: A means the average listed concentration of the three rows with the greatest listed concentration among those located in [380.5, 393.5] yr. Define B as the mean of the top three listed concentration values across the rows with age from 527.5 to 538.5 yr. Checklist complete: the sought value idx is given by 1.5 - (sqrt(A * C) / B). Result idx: 0.69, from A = 8.0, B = 10.9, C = 9.7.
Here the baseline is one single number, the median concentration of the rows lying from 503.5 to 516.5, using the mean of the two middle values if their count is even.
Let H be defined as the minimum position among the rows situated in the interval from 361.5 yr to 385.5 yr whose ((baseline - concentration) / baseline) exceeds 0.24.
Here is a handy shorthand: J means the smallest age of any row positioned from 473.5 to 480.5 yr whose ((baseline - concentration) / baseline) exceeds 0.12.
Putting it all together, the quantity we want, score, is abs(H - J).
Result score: 112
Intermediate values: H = 362.0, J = 474.0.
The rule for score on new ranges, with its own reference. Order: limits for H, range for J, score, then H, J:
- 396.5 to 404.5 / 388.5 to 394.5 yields 8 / 397.0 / 389.0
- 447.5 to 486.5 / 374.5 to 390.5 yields 102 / 477.0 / 375.0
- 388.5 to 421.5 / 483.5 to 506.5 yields 88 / 396.0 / 484.0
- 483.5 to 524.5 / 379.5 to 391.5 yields 104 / 484.0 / 380.0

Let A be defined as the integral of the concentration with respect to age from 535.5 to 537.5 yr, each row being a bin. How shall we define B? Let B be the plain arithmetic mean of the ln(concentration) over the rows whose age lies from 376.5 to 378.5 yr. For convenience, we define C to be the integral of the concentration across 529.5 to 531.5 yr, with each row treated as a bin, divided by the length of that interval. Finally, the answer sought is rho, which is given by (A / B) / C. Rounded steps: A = 18.9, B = 2.0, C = 10.1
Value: 0.93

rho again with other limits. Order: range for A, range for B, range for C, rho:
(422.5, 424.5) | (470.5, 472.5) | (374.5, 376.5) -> 0.82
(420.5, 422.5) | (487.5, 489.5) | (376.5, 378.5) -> 0.99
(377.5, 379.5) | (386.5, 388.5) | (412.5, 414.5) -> 1.28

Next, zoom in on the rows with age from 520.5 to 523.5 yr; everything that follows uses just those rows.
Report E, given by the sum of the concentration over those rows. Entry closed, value 29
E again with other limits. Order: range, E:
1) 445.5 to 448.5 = 28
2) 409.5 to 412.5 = 18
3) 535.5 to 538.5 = 30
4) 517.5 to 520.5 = 27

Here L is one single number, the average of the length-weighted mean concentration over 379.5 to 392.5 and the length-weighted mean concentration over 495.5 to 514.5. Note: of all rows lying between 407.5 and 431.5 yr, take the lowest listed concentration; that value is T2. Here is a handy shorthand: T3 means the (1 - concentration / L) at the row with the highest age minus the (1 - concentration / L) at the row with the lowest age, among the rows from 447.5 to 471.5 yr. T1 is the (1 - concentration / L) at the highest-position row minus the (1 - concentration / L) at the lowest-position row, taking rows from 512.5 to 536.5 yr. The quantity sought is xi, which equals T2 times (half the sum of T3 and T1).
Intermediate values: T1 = 0.07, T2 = 5.601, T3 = 0.04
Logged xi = 0.3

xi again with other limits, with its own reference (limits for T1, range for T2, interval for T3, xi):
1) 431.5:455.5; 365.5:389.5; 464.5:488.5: 1.6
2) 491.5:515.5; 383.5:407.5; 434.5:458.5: -1.2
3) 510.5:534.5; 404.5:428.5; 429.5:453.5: -0.1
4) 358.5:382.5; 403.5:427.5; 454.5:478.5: 0.6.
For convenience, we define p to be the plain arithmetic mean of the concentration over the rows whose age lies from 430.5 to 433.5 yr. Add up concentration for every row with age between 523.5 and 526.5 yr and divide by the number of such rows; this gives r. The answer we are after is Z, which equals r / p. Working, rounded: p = 8.3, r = 10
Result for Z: 1.2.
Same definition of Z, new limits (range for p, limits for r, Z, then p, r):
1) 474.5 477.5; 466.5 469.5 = 1.3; 7.6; 10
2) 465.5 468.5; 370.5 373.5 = 0.6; 10.0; 6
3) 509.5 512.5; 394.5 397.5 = 0.7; 10.8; 7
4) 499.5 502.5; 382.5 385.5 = 0.8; 9.2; 8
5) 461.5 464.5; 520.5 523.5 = 1.0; 9.9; 10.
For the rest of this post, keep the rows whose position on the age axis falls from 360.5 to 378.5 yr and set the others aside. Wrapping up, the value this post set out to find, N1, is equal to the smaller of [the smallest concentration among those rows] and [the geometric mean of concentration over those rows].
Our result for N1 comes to 5.8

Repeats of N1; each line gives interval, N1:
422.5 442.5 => 6.4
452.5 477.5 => 7.2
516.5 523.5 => 9.0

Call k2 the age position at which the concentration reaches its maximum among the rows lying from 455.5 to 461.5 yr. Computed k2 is 457.0 yr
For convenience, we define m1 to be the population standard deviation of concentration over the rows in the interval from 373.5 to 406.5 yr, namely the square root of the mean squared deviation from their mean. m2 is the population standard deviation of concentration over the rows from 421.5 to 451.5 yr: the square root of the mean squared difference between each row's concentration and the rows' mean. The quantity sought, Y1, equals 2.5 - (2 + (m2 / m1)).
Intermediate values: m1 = 0.6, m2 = 1.1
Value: -1.3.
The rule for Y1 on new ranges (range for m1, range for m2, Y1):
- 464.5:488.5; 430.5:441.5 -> 0.2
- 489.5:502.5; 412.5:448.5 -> -0.7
